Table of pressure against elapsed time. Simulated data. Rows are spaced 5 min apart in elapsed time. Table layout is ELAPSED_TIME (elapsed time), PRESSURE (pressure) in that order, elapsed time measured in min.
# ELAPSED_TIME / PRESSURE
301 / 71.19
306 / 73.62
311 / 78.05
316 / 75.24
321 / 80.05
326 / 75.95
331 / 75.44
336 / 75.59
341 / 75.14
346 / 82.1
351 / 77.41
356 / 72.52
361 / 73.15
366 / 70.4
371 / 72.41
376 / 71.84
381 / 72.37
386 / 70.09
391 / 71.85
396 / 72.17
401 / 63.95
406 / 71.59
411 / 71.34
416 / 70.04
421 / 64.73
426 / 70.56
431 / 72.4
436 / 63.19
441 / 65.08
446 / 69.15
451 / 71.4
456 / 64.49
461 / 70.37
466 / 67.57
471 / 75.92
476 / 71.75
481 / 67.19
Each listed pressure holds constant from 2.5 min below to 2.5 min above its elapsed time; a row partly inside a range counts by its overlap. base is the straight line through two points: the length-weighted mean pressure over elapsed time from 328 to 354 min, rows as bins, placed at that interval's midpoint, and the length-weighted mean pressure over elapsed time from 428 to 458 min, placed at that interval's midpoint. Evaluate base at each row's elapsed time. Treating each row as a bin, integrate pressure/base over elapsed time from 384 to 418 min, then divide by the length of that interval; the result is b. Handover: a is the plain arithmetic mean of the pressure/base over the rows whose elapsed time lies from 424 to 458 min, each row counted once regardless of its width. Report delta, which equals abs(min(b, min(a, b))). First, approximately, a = 1.00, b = 0.981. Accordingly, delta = 0.98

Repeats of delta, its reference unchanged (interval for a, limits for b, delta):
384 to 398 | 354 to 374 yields 0.96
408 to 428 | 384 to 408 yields 0.97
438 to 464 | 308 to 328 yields 0.98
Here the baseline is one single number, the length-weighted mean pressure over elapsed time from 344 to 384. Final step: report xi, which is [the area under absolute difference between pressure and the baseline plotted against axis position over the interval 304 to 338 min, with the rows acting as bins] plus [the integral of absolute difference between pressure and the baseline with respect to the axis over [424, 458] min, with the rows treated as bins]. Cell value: 284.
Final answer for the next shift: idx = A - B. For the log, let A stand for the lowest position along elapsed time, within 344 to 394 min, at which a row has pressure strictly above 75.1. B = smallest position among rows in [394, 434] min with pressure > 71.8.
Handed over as -50 min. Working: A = 346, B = 396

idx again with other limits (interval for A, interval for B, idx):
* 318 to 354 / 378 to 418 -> -60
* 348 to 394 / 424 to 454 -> -80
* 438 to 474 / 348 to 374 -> 120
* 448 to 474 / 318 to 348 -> 150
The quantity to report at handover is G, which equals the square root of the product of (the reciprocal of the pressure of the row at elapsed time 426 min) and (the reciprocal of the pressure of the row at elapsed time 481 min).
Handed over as 0.0145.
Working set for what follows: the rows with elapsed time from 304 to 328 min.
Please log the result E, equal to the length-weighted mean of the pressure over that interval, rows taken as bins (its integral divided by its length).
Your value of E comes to 76.7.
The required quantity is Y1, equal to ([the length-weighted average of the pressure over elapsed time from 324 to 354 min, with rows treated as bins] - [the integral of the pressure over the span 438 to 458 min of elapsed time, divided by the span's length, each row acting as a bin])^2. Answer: 88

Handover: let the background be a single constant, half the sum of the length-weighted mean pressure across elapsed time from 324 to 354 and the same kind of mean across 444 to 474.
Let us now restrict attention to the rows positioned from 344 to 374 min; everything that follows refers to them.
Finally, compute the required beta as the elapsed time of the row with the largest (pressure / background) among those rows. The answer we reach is 346 min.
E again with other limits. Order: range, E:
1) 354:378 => 72.1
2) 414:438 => 68.2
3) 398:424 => 68.4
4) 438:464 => 68.0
